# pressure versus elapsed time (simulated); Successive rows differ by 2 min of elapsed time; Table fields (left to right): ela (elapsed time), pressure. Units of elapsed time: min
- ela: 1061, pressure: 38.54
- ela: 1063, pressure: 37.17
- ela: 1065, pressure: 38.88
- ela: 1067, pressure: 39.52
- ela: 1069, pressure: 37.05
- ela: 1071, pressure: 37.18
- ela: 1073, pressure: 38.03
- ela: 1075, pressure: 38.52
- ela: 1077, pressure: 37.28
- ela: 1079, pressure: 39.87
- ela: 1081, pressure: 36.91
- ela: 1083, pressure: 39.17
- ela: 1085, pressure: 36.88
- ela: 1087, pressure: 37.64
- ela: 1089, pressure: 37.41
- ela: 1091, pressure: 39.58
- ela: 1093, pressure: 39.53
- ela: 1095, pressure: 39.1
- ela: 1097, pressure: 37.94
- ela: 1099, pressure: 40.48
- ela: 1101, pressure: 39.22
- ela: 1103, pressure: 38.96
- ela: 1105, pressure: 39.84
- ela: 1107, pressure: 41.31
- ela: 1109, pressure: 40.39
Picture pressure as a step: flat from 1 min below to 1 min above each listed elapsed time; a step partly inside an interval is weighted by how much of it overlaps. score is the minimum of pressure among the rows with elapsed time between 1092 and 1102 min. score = 37.94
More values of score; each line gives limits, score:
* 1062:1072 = 37.05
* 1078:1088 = 36.88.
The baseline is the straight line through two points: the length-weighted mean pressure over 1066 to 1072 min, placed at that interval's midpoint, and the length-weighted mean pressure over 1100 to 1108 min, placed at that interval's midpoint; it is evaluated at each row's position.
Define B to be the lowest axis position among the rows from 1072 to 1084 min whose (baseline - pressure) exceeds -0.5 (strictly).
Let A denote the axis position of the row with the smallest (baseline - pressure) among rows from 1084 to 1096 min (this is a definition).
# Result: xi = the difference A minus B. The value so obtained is 18 min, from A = 1091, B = 1073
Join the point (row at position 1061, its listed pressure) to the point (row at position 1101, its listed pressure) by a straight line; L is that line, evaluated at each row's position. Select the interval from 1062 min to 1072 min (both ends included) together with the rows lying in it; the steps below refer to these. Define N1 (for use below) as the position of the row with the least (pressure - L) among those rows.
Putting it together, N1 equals 1069 min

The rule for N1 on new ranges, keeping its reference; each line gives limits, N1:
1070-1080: 1077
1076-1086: 1085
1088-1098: 1089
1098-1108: 1103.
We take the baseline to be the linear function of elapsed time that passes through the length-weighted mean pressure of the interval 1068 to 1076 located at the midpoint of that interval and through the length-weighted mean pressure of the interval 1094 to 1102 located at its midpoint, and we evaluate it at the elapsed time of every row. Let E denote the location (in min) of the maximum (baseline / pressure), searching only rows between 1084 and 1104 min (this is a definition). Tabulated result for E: 1085 min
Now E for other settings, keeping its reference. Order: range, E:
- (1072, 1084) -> 1081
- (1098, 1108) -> 1103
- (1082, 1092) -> 1085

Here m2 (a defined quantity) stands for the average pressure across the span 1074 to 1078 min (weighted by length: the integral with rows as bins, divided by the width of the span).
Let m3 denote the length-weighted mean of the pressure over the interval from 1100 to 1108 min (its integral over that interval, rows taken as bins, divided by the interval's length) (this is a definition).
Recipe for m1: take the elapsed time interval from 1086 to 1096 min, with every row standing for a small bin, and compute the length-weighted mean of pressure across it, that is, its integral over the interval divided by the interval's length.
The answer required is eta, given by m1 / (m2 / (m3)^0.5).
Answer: 6.44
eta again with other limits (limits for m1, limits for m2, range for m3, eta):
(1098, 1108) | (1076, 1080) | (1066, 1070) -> 6.41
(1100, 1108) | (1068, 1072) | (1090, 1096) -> 6.74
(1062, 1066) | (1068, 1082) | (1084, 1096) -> 6.22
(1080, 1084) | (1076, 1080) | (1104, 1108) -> 6.28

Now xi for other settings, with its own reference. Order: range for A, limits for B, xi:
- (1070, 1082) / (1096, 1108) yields -18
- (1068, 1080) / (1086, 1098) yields -8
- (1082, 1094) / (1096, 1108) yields -14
